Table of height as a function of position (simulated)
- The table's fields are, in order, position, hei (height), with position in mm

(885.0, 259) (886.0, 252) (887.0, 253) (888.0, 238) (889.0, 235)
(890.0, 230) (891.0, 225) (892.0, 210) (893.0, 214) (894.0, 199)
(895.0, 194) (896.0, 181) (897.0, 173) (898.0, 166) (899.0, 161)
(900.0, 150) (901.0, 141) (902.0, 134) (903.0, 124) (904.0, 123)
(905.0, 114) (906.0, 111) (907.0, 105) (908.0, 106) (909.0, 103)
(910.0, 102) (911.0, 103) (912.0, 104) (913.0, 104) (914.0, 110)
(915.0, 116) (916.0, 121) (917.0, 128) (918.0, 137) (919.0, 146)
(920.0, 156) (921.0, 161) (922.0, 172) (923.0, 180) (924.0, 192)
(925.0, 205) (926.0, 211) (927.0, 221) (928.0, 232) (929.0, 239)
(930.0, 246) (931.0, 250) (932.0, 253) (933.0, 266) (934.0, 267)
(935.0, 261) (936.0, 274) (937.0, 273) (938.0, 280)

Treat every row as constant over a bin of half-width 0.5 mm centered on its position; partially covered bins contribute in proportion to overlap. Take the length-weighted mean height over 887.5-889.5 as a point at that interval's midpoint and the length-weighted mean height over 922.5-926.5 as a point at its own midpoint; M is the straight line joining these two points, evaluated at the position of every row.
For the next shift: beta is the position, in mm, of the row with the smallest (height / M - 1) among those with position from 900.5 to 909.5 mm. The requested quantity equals 909.0 mm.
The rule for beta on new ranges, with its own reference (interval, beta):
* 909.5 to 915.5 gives 910.0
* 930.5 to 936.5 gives 931.0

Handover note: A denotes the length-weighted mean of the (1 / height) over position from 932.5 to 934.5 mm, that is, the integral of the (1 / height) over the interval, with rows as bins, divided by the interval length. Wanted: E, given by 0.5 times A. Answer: 0.0019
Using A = 0.0038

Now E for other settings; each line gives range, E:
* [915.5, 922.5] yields 0.0035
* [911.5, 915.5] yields 0.0046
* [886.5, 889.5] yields 0.0021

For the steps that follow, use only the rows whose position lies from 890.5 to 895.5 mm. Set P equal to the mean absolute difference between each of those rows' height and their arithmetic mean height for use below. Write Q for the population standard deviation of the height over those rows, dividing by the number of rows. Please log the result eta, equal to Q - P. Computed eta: 1.48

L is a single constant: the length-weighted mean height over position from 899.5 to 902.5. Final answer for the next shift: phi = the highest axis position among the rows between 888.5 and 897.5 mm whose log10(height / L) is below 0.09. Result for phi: 897.0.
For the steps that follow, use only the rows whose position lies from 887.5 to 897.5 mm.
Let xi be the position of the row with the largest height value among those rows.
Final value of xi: 888.0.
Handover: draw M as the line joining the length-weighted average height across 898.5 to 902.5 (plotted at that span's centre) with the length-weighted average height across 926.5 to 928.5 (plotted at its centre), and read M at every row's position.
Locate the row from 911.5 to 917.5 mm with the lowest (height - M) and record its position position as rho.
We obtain 913.0 mm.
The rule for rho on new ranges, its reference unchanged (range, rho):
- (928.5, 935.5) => 929.0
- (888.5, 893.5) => 892.0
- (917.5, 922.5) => 918.0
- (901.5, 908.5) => 908.0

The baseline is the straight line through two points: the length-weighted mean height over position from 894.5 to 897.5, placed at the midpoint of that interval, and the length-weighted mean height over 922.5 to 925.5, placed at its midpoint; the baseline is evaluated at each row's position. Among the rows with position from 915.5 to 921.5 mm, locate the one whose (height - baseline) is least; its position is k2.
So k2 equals 916.0 mm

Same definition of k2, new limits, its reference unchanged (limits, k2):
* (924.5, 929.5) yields 925.0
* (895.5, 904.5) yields 904.0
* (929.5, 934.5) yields 930.0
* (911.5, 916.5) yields 913.0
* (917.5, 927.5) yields 918.0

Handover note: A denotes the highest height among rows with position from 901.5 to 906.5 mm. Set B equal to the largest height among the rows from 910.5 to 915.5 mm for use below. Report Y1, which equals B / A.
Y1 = 0.87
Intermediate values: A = 134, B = 116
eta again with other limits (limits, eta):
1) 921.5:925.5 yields 1.23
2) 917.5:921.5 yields 0.75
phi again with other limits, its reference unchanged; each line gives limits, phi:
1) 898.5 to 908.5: 908.0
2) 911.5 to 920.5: 920.0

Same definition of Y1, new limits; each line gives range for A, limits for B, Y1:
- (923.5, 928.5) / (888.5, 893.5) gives 1.01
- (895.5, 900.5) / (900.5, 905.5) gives 0.78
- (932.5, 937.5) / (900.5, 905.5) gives 0.51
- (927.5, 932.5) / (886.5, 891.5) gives 1.00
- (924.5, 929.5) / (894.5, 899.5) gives 0.81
